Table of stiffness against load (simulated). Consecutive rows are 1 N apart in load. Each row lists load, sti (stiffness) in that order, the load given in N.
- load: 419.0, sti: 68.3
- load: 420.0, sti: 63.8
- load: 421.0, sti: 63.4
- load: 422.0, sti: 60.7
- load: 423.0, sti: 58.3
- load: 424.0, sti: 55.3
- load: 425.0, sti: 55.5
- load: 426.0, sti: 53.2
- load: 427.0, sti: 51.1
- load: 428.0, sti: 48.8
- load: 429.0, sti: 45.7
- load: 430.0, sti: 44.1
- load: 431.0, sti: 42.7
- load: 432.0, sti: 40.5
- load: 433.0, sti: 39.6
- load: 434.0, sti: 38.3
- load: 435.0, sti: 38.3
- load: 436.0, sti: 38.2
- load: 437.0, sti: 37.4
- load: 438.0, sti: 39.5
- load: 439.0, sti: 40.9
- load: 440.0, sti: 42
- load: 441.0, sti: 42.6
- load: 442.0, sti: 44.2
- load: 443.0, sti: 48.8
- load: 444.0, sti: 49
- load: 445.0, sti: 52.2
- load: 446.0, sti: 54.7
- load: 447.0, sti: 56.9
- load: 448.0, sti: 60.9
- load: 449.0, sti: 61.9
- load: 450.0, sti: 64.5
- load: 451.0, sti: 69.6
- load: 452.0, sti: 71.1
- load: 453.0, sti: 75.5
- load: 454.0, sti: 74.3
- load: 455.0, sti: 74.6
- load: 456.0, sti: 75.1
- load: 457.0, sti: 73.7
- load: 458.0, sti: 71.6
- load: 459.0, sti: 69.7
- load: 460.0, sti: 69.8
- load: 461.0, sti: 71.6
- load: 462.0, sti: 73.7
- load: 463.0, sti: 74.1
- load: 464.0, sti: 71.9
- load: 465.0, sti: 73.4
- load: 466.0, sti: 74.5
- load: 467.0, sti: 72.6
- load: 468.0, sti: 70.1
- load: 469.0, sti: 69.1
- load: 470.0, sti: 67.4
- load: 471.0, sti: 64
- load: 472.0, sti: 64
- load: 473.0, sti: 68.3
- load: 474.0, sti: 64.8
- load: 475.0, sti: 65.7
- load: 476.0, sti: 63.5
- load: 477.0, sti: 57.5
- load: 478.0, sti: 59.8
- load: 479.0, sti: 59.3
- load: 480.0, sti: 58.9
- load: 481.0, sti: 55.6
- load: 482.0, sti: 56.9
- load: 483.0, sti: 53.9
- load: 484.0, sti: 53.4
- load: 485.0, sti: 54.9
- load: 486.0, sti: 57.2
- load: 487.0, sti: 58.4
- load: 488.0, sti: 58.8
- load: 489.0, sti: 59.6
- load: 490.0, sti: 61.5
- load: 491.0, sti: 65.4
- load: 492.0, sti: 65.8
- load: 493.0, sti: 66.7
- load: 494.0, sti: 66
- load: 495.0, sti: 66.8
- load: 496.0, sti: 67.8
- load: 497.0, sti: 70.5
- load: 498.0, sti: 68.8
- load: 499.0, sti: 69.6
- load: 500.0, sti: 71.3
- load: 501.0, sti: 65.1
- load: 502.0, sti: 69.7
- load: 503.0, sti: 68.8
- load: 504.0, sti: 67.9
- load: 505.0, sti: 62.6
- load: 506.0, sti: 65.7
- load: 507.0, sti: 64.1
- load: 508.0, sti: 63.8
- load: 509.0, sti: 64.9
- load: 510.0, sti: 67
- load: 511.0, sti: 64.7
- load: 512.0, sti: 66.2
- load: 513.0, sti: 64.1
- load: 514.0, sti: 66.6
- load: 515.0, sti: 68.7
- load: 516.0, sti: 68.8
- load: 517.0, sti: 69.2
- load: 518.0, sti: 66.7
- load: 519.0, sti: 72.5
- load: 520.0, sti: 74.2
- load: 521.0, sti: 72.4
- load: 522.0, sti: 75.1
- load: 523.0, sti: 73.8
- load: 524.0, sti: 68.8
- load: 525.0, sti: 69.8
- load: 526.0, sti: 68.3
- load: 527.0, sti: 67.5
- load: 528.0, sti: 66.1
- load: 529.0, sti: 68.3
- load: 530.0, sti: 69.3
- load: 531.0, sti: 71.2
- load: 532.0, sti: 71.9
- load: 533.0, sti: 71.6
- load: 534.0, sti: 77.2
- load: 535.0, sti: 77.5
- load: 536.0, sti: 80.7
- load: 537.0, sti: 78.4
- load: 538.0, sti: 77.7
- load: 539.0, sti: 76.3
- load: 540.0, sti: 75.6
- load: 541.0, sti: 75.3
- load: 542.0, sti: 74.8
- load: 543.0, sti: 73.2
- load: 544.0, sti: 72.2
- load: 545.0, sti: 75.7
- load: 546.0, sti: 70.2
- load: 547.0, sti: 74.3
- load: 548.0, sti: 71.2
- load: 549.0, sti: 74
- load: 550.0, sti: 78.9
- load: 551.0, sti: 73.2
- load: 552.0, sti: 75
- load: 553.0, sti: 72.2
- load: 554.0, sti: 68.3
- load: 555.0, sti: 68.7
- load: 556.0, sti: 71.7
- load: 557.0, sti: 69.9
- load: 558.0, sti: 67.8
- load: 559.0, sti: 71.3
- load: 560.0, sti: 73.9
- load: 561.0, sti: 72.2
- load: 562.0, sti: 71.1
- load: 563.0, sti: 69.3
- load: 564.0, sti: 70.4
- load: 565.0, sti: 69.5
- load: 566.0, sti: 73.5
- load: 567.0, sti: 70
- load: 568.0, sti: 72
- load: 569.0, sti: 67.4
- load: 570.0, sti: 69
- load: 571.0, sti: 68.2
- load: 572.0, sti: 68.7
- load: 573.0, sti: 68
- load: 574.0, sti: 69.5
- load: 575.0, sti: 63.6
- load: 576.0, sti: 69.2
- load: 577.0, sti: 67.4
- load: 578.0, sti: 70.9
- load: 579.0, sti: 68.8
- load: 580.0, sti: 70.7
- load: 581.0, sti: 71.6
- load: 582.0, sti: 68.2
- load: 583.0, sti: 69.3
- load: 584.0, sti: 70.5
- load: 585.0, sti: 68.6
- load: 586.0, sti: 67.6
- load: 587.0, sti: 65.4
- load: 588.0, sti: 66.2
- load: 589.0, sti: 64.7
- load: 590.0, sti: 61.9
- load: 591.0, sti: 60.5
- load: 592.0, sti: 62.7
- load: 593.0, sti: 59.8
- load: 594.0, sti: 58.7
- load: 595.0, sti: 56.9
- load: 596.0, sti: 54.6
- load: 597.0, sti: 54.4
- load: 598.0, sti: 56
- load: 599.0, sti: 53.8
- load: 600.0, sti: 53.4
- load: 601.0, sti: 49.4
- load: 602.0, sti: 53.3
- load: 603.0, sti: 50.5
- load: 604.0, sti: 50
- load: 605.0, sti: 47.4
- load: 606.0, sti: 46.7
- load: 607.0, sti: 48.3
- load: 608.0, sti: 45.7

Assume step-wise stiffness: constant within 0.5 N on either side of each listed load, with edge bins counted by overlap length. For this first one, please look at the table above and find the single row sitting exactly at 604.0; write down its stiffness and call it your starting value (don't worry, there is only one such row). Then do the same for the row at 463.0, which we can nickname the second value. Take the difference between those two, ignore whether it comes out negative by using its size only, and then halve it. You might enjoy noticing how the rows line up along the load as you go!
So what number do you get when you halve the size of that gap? 12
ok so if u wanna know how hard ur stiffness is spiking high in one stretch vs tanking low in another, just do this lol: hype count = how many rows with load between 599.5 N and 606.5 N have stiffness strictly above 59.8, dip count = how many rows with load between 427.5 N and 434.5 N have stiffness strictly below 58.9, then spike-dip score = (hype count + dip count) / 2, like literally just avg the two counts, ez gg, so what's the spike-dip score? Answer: 3.5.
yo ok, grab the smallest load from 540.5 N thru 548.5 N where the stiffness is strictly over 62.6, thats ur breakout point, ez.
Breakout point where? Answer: 541.0 N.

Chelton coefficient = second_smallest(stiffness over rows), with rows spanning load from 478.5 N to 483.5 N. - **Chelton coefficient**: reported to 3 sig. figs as 55.6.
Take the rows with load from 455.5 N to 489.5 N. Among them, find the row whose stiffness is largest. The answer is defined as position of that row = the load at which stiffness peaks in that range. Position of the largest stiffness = 456.0 N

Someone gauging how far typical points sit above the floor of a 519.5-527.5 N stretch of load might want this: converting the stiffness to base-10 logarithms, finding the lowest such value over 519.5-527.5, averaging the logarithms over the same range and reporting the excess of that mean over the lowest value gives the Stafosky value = 0.023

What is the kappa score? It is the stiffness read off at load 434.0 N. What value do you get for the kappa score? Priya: 38.3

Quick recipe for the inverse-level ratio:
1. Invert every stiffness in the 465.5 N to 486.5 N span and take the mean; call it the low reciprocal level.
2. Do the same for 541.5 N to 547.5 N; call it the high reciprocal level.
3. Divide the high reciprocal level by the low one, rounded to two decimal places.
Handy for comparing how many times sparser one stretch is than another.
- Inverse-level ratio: 0.84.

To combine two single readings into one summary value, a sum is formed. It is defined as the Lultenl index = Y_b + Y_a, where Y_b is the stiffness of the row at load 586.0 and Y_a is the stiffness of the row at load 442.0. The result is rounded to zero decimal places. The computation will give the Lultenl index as 112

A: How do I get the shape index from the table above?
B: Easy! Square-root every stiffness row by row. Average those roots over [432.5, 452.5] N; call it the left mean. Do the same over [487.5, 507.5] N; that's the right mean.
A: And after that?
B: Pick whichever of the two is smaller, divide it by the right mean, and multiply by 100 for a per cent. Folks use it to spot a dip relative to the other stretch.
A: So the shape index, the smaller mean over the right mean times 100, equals 86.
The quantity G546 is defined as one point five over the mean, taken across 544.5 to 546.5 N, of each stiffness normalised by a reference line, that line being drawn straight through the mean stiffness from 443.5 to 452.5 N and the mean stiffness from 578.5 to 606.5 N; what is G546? 1.24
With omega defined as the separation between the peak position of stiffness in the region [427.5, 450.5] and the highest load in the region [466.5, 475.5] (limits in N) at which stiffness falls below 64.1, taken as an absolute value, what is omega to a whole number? 22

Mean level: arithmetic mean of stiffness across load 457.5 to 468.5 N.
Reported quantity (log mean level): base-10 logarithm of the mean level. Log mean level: 1.86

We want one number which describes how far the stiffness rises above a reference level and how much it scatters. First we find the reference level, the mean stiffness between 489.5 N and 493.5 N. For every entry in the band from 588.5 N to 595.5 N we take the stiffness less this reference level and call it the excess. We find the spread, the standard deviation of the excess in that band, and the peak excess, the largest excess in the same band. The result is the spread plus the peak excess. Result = 2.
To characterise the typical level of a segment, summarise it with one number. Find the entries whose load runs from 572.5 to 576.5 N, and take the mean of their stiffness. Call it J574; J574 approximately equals 68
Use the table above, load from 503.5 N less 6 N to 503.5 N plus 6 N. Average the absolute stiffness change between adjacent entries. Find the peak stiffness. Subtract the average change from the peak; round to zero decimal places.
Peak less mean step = 69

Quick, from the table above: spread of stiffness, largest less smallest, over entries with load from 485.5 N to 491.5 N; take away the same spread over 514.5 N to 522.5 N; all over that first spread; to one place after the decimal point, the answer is 0.0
